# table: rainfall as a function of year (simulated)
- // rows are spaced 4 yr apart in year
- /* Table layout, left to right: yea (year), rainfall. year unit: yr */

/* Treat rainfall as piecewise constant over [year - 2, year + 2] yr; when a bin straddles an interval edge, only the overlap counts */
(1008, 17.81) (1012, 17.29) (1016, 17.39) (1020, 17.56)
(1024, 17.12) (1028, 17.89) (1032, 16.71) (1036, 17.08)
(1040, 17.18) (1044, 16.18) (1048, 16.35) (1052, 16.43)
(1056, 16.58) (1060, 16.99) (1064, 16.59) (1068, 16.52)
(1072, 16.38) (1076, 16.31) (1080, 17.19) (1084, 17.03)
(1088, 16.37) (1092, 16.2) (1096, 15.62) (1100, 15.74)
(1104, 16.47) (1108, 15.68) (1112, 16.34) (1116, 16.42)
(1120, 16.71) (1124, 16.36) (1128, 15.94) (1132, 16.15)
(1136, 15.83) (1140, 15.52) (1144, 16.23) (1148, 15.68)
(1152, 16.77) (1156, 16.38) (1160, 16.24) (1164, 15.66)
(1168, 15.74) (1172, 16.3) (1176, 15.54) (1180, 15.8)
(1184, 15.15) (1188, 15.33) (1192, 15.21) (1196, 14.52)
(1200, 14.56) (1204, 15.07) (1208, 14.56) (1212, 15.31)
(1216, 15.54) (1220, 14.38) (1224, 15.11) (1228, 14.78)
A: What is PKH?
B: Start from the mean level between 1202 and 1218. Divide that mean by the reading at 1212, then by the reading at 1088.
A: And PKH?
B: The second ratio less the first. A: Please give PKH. -0.06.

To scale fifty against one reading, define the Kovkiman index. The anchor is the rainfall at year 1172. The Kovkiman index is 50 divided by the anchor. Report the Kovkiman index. 3.07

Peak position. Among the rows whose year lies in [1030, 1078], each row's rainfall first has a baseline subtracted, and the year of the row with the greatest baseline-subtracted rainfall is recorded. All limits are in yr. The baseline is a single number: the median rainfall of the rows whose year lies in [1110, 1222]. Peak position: 1040 yr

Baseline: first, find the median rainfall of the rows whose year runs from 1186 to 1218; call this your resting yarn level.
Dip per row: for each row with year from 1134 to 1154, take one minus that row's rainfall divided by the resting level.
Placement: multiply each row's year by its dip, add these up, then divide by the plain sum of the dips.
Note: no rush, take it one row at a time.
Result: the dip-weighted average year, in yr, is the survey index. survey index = 1145.9 yr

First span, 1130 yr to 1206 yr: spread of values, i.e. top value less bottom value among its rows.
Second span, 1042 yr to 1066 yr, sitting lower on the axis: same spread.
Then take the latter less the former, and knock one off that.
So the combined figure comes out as -2.4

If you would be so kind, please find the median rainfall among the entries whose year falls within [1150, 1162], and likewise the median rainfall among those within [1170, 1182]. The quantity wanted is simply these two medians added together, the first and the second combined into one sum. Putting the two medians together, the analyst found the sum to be 32.2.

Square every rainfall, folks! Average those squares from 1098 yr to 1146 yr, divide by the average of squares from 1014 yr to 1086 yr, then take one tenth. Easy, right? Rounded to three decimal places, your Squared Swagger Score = 0.091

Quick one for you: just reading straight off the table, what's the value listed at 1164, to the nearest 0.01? 15.66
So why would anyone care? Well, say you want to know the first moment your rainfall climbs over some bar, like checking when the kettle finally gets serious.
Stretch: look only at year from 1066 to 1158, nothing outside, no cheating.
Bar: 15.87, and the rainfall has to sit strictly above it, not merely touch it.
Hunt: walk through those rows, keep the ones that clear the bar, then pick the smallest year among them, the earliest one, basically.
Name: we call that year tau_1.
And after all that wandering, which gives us 1068 yr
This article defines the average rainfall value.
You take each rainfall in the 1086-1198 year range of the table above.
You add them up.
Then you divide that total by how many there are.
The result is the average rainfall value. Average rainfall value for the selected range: 15.9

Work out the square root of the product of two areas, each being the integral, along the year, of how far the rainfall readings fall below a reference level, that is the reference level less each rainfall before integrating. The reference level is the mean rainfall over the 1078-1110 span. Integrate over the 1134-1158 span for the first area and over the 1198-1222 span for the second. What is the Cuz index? 13.2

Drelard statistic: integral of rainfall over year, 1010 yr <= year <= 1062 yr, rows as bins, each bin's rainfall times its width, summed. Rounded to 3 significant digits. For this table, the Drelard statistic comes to 883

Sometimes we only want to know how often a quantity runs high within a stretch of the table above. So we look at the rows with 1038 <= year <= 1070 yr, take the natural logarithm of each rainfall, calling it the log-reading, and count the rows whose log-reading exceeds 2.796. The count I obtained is 6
